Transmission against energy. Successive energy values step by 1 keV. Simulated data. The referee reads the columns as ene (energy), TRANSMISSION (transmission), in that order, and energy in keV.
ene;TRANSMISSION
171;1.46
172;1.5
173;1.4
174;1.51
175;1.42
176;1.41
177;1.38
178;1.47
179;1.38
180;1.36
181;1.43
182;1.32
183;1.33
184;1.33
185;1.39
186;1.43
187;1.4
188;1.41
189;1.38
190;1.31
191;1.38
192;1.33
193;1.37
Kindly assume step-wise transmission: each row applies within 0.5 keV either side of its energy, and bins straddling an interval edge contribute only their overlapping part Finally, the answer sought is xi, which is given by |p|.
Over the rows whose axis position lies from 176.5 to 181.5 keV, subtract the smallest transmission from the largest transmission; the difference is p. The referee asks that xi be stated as 0.110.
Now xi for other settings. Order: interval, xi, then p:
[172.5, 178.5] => 0.130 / 0.130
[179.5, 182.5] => 0.110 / 0.110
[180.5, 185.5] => 0.110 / 0.110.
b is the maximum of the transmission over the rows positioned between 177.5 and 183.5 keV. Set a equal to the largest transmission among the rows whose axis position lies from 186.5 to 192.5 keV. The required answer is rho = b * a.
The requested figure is 2.07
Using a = 1.41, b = 1.47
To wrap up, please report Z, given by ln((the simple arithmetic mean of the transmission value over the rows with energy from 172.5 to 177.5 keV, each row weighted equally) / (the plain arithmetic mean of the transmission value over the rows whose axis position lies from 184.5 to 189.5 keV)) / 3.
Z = 0.005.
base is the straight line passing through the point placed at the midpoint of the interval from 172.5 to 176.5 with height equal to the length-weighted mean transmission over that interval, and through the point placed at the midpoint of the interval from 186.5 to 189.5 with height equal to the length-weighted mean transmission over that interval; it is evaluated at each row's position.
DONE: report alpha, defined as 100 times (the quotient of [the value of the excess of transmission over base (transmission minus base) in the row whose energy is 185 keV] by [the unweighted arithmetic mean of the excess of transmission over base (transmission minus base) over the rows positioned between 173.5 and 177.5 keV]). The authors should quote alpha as 703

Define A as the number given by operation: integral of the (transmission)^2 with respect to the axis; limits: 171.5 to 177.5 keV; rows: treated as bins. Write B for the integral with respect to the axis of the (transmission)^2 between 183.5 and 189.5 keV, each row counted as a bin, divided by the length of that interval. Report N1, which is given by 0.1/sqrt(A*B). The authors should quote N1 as 0.0204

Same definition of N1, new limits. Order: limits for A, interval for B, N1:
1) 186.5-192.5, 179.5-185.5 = 0.0219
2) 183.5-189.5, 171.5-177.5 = 0.0204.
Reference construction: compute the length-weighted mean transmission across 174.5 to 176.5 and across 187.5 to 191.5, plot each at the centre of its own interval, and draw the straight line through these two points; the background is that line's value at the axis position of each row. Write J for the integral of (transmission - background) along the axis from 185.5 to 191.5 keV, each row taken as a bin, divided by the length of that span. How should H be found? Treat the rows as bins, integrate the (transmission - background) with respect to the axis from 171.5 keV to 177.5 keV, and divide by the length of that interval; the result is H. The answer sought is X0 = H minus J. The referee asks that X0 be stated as 0.01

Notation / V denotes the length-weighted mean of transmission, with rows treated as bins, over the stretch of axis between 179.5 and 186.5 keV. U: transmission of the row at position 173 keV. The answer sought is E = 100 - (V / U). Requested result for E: 99.0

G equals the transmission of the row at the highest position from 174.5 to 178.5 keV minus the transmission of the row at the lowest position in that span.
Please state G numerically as 0.05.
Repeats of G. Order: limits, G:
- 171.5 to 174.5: 0.01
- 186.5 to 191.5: -0.02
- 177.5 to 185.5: -0.08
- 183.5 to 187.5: 0.07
